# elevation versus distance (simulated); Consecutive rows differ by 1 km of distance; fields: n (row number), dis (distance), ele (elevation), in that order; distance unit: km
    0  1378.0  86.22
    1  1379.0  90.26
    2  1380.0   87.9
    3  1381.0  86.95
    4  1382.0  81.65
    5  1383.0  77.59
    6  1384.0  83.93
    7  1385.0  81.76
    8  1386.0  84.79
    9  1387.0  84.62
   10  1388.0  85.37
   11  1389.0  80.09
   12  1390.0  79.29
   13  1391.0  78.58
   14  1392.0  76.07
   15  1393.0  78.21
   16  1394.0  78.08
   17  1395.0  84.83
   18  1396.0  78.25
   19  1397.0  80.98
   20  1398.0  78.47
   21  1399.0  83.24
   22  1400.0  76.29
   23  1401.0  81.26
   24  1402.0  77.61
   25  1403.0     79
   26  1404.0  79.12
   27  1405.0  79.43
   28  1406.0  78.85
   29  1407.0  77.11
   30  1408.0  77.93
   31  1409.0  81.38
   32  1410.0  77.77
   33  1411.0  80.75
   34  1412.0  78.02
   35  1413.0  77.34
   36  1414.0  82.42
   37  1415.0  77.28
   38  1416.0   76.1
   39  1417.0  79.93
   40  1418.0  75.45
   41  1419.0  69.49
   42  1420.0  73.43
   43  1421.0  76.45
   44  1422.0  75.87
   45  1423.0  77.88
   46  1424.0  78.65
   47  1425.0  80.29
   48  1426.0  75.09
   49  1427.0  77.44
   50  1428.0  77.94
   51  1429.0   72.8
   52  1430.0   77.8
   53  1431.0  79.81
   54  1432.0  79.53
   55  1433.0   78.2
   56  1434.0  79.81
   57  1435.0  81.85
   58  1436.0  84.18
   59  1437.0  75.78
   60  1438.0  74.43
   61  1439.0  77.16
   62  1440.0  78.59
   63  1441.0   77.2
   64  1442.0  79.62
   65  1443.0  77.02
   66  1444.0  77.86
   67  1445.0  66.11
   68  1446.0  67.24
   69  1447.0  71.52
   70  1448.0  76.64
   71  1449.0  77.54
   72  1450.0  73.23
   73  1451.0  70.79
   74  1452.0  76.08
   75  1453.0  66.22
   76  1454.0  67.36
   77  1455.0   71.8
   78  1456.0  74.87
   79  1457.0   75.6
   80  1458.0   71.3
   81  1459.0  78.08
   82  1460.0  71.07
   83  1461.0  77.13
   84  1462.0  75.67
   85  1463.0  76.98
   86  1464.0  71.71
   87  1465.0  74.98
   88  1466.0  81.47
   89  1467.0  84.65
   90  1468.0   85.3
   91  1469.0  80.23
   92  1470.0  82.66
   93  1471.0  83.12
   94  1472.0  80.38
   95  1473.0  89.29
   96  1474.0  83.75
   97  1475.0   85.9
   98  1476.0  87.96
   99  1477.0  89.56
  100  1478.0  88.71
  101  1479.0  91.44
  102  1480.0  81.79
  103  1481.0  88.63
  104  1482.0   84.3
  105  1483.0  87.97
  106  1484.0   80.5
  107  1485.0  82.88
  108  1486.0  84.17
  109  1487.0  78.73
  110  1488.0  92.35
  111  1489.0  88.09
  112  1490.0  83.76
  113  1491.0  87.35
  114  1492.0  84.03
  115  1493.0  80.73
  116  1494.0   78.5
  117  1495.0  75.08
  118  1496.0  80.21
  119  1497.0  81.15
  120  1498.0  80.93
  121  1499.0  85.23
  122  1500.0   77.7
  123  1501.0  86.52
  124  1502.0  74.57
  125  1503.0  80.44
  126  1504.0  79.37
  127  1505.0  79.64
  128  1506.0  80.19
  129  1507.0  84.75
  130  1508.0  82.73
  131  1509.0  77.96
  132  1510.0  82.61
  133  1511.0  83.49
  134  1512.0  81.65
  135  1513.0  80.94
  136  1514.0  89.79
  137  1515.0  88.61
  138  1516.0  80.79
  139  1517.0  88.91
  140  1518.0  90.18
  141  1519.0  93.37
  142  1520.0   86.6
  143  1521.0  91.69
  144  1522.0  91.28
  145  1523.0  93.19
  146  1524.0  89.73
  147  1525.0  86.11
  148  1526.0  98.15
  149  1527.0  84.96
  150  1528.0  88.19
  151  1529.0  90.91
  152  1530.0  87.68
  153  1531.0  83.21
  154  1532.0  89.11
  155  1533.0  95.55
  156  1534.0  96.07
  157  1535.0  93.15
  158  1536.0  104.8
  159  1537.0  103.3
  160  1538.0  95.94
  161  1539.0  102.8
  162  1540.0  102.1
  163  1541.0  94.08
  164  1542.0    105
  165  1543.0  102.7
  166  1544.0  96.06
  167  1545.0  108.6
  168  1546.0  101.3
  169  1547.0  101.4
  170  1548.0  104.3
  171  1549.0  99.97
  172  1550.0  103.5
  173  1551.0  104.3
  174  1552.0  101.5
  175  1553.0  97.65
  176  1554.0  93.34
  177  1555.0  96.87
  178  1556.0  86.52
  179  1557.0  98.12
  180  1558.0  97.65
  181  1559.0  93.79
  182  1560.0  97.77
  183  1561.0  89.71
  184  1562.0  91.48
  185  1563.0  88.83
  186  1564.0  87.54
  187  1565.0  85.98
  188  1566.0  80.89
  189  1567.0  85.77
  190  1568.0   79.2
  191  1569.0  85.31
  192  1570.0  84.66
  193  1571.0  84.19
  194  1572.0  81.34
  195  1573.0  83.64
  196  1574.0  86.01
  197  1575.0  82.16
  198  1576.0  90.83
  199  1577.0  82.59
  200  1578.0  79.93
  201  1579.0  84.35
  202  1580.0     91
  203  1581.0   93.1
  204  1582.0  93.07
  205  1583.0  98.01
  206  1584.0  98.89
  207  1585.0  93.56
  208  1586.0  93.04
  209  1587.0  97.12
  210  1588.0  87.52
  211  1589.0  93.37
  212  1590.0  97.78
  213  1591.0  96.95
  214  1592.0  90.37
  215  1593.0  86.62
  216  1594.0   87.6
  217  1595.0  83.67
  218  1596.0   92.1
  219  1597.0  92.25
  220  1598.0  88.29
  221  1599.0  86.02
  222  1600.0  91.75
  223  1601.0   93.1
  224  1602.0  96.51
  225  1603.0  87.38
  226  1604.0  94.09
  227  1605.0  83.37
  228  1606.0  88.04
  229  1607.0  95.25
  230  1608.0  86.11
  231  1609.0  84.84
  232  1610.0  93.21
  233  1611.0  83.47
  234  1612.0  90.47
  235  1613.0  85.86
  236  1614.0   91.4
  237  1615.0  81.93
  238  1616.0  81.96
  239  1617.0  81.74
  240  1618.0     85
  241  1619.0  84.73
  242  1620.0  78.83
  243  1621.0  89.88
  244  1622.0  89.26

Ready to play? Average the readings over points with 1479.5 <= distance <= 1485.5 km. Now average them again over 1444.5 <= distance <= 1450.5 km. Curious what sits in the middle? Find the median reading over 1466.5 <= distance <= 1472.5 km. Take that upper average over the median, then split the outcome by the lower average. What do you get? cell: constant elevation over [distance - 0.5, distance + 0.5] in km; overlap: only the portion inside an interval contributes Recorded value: 0.0141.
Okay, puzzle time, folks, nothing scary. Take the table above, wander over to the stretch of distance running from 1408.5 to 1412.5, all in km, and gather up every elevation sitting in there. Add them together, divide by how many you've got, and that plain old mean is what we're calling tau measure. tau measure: 79.5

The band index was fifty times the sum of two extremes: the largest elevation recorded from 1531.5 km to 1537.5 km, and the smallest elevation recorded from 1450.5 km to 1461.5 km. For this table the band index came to 8551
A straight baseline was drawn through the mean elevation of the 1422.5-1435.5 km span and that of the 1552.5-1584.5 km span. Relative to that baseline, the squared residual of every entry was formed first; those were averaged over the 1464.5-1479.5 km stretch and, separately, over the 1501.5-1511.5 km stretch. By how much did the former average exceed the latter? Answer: 4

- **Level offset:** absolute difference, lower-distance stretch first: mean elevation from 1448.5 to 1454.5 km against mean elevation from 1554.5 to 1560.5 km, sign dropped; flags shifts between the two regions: 23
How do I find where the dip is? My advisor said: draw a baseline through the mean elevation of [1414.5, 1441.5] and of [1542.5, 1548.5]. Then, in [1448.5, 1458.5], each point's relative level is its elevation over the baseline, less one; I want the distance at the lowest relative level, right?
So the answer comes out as 1453.0 km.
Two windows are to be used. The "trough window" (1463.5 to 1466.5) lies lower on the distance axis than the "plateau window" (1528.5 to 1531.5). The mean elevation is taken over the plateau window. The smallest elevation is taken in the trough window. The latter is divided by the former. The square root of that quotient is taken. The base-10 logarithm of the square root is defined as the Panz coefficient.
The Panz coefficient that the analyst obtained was -0.043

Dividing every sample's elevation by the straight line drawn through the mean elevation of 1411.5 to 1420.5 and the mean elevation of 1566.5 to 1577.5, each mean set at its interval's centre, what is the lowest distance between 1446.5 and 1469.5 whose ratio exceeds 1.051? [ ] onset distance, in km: 1467.0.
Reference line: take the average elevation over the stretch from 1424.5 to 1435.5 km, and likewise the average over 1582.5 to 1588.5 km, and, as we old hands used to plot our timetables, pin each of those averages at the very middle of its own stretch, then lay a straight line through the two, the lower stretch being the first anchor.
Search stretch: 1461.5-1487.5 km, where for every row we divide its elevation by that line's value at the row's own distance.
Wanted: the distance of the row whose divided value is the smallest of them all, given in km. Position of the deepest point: 1464.0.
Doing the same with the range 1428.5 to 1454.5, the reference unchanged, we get 1453.0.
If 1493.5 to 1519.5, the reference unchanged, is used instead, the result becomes 1502.0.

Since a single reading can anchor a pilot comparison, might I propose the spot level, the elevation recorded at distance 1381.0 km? 86.95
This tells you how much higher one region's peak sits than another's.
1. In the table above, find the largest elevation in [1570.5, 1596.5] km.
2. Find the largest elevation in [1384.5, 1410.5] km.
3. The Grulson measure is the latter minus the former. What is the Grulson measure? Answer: -13.5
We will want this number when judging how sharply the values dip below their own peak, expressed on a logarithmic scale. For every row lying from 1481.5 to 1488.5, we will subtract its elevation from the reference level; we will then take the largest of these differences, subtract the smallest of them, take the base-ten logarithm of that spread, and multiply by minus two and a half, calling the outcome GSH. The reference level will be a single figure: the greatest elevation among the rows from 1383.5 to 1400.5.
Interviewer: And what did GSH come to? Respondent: -2.8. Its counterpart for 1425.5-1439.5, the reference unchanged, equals -2.6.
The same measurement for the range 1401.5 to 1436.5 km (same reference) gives -2.9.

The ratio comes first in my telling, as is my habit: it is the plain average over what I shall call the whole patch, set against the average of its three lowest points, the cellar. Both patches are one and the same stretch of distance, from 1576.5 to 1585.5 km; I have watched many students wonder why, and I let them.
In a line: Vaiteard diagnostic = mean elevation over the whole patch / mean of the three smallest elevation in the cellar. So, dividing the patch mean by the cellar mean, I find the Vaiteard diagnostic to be 1.10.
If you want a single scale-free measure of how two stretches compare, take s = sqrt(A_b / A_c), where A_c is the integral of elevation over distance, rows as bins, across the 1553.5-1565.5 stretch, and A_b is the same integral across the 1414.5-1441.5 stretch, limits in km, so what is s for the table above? 1.37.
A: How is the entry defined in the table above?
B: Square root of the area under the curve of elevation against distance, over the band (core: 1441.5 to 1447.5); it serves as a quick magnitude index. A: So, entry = 21.0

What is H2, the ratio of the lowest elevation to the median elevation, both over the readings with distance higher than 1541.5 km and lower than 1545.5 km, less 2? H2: -1.08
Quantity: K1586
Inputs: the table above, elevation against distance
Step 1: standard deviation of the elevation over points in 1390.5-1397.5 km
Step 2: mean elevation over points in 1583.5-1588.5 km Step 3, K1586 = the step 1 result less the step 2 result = -91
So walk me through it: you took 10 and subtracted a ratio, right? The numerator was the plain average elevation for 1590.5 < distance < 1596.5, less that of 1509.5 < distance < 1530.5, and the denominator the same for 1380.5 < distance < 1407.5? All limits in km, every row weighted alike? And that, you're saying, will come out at 10.0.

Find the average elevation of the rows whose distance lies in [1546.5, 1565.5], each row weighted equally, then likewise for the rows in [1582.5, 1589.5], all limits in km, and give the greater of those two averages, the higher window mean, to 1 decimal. 95.8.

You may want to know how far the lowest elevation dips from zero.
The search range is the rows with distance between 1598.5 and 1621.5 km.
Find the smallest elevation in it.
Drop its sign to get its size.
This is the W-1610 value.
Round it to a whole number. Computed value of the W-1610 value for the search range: 79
